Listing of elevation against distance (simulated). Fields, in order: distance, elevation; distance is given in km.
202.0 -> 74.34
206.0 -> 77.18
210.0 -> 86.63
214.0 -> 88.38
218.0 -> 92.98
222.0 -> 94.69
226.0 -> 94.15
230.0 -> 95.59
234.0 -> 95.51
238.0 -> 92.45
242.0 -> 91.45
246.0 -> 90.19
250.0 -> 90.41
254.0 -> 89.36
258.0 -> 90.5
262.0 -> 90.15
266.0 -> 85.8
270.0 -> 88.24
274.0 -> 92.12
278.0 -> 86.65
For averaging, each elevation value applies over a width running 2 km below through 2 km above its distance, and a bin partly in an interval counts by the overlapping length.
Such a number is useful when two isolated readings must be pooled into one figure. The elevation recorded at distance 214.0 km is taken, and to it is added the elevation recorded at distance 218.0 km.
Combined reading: 181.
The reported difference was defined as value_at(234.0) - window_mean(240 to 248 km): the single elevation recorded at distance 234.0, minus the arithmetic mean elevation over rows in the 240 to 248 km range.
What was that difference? 5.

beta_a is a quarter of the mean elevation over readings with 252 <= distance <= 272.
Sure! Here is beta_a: 22.2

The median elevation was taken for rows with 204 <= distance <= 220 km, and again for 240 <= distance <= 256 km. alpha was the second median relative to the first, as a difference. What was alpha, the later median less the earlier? 2.8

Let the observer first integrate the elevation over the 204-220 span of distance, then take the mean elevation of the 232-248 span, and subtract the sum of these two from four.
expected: -1469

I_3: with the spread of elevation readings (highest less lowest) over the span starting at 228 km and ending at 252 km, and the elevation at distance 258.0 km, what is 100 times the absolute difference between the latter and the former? 8510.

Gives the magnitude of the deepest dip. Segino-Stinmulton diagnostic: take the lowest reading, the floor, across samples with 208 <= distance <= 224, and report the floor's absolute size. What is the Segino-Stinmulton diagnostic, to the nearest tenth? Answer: 86.6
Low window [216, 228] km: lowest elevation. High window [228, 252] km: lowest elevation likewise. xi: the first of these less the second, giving 2.8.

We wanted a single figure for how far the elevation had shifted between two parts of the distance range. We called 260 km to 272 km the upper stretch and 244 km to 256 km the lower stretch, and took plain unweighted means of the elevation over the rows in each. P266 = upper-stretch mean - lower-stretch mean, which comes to -1.9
